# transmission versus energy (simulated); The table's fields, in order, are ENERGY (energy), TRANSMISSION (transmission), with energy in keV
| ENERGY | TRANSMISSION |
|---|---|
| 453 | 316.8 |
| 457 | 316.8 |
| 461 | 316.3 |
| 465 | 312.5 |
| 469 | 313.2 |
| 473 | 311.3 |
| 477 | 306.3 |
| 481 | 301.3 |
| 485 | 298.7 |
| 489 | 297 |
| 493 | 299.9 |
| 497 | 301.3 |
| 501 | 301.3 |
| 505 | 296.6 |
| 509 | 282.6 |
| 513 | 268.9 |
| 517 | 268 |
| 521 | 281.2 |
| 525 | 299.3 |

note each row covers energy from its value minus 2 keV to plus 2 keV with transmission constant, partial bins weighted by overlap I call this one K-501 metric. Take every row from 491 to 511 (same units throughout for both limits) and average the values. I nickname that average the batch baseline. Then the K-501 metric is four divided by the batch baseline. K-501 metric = 0.0135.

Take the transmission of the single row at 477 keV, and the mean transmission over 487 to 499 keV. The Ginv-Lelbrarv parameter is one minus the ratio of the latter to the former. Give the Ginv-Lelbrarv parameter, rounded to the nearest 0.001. 0.023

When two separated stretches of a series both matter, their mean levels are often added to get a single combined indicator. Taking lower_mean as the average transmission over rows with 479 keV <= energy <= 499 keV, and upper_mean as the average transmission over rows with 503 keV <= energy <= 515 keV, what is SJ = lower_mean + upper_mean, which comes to 582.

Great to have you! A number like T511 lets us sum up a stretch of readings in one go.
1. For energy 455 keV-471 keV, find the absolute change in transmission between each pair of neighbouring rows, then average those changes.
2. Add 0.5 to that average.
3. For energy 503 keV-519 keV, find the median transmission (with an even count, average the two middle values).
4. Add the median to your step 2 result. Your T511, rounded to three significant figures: 278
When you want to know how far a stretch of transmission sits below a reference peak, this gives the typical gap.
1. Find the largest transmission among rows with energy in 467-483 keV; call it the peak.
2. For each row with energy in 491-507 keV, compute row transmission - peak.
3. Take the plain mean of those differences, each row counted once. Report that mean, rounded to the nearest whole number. -13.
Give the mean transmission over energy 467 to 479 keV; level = 310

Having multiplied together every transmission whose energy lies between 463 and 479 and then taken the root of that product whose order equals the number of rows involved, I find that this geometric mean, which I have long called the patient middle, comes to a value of 311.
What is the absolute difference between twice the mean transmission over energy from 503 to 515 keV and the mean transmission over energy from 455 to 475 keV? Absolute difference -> 251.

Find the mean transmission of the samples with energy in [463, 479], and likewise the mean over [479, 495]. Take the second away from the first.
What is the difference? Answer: 12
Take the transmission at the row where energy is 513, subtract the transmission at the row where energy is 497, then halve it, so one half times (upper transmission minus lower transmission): -16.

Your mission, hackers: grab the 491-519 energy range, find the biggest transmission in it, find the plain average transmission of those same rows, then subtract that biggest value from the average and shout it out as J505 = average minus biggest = -13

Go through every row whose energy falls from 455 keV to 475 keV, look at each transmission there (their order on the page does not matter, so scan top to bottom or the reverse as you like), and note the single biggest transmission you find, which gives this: 316.8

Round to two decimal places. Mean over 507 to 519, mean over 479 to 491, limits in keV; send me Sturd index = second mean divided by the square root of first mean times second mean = 1.05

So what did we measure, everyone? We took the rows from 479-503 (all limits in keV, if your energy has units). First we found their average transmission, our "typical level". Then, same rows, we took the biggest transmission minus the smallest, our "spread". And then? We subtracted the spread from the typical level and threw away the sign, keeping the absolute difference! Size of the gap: 296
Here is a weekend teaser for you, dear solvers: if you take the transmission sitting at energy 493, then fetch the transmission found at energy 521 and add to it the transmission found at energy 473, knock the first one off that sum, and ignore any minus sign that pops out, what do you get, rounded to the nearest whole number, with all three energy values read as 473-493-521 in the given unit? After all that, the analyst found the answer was 293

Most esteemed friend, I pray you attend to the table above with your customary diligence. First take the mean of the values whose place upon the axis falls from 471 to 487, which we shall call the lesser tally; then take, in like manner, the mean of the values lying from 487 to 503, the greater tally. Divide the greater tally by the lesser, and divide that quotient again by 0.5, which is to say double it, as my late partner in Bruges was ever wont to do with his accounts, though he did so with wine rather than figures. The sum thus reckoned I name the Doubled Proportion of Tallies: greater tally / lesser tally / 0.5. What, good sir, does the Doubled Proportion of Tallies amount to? 1.97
